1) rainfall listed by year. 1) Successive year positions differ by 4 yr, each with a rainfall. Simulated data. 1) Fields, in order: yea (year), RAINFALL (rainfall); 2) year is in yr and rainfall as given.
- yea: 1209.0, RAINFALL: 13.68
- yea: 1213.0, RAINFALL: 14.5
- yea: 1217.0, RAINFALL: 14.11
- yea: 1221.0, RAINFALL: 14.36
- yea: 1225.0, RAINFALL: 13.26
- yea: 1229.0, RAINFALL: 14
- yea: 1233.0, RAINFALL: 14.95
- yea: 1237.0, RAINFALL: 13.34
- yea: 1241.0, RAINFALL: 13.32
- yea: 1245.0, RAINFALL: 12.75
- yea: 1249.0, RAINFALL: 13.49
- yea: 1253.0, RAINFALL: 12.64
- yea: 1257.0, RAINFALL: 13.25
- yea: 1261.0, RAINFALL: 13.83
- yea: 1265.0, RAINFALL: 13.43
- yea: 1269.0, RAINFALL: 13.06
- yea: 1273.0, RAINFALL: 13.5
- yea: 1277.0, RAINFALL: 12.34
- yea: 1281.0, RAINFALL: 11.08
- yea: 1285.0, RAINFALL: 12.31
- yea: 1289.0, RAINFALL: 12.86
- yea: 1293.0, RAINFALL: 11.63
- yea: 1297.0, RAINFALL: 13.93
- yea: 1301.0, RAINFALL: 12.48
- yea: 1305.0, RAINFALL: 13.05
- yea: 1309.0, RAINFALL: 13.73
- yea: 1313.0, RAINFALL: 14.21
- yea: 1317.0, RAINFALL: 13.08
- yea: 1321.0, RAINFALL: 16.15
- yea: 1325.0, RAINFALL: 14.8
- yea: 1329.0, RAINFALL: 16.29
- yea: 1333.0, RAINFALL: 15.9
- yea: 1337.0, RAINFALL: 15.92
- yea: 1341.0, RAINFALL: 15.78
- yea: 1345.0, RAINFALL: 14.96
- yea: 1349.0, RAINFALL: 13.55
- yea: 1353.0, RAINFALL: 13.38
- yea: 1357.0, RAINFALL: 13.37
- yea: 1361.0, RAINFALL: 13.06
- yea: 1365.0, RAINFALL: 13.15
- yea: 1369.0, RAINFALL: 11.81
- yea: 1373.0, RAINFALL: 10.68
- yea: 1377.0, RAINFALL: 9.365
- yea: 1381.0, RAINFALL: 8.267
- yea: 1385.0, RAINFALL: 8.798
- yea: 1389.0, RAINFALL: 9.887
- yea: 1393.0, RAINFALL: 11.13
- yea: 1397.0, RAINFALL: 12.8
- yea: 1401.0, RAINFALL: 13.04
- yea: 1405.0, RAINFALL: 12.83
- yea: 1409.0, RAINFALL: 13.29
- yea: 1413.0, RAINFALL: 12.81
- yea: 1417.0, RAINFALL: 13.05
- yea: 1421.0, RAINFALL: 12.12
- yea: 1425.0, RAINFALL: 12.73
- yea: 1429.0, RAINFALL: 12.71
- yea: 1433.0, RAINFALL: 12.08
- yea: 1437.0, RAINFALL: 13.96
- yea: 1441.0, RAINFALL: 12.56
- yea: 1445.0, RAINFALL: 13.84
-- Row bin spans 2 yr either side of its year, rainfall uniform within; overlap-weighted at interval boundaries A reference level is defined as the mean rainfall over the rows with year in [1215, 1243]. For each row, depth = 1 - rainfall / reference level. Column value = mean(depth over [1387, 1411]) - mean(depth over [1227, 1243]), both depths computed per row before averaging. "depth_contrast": 0.13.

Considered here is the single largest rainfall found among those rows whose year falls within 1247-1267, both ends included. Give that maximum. 13.83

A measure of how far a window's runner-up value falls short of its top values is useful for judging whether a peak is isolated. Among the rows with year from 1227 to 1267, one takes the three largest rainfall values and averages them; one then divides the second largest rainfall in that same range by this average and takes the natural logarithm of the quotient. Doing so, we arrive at -0.018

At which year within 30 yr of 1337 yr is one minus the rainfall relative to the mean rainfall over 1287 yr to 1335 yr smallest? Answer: 1329.0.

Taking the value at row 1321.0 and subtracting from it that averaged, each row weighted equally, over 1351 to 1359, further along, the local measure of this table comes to 3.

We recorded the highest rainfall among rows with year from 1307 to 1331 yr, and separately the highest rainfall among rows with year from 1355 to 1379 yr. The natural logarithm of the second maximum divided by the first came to -0.20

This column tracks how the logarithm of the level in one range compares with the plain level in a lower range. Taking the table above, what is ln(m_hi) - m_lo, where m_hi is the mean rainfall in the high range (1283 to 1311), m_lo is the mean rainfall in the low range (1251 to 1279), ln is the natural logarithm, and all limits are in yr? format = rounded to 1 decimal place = -10.6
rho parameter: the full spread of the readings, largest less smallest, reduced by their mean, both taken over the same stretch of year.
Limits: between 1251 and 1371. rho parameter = -8.4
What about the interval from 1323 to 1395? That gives -4.8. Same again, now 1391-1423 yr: -10.5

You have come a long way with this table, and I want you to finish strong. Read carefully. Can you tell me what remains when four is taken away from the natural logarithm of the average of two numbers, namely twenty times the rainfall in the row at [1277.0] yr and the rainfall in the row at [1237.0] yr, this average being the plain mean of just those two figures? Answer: 0.87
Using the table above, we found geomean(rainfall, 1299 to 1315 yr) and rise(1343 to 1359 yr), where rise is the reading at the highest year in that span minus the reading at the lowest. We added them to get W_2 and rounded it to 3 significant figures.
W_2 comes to 11.8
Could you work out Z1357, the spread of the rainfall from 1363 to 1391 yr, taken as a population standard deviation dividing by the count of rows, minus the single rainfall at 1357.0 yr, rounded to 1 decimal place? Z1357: -11.8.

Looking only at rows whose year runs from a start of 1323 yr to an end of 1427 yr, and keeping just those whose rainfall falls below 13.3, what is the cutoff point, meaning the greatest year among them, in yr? 1425.0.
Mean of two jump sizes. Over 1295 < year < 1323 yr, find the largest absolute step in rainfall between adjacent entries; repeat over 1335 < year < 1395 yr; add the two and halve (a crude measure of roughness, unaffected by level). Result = 2.24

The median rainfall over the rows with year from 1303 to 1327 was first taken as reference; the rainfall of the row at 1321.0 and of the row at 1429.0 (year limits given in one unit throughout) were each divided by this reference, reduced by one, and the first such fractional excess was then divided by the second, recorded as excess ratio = -1.7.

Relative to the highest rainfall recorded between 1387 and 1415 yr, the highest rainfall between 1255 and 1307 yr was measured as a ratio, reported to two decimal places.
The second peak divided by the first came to 1.05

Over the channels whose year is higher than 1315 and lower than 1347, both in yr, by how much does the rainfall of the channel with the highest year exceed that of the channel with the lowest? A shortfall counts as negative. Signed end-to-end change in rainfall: 2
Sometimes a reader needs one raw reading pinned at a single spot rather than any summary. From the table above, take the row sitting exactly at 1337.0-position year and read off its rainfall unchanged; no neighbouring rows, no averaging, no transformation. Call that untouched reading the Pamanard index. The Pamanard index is 15.92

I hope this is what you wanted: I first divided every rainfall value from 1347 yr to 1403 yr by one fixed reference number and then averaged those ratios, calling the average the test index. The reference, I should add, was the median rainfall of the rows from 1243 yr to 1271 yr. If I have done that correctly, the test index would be 0.87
